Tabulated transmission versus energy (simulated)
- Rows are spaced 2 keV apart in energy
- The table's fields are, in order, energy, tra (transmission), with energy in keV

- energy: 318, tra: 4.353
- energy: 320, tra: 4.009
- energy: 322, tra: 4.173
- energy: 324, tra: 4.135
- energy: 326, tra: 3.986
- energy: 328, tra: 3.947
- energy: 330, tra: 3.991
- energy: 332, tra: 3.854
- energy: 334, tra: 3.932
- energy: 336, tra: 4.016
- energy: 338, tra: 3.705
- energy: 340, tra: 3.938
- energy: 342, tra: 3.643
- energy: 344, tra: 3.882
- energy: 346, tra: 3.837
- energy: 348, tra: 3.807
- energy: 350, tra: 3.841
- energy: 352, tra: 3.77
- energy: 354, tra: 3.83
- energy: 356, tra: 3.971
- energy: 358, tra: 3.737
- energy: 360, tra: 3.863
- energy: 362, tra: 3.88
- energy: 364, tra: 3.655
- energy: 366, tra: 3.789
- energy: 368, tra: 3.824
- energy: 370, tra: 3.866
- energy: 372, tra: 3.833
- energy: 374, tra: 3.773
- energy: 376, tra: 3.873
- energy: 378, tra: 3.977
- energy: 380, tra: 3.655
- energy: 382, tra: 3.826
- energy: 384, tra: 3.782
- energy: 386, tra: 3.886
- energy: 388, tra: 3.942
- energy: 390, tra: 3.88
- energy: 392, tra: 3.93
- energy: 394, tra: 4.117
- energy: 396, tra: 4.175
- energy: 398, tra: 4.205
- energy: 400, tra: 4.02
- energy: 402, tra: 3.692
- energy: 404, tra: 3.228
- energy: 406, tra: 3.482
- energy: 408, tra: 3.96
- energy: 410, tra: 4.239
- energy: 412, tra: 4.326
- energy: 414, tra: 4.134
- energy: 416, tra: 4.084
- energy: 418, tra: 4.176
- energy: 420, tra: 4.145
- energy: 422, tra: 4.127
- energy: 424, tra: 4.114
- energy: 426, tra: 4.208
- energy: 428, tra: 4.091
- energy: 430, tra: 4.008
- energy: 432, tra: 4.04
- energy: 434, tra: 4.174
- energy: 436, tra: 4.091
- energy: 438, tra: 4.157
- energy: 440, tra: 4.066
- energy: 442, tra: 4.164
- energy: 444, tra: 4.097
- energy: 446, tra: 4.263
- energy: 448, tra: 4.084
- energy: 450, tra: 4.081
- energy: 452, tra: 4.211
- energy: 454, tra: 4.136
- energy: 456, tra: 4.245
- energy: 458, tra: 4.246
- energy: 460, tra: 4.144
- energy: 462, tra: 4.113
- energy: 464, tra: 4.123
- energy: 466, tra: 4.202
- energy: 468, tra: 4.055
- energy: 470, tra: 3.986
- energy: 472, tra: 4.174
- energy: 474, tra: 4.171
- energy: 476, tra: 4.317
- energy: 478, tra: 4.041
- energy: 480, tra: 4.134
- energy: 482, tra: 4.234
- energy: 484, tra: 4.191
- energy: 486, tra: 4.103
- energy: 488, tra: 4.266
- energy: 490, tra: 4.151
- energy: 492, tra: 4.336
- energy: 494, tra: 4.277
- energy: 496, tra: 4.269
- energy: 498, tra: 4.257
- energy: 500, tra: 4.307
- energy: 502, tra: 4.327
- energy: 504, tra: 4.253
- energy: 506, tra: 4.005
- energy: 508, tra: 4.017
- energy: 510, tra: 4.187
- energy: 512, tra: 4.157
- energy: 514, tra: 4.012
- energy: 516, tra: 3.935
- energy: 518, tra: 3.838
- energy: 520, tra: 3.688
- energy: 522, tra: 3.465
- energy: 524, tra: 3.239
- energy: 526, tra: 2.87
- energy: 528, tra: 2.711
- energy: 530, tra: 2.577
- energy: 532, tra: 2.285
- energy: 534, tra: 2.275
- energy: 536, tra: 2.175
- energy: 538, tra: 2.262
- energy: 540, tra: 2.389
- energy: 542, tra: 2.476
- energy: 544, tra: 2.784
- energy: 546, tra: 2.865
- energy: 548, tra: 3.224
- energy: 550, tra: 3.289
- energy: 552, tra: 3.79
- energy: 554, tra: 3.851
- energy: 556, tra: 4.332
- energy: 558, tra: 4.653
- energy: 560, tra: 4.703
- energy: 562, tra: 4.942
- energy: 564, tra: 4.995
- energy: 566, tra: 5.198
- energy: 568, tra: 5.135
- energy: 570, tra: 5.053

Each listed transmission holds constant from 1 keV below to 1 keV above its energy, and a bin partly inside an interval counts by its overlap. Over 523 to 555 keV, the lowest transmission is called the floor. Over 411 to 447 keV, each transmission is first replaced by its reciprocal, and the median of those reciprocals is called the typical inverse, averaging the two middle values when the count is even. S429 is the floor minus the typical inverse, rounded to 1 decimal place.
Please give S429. 1.9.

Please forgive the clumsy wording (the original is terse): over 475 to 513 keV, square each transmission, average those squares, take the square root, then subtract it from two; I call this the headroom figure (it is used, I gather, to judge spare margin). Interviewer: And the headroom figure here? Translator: -2.20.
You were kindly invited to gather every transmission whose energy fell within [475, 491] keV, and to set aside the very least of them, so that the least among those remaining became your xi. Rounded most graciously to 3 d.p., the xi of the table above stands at 4.103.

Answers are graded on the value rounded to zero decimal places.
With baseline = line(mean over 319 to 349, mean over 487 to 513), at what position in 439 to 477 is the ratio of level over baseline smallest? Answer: 470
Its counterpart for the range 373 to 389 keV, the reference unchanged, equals 380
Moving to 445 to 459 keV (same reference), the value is 450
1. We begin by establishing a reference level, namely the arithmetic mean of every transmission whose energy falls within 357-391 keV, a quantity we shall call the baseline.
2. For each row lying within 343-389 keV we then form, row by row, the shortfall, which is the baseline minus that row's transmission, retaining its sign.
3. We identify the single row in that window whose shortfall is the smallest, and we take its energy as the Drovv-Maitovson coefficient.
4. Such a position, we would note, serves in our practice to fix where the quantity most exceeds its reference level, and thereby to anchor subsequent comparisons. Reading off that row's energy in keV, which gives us 378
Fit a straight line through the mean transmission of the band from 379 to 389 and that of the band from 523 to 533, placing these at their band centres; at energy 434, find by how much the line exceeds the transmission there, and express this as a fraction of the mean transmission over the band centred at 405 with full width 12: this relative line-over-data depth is -0.19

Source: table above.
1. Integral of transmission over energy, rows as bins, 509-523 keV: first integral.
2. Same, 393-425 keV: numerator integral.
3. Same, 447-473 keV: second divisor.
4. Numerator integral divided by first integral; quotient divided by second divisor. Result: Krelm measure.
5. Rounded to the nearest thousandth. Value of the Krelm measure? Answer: 0.022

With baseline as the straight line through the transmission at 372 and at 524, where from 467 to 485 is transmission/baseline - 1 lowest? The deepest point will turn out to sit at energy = 470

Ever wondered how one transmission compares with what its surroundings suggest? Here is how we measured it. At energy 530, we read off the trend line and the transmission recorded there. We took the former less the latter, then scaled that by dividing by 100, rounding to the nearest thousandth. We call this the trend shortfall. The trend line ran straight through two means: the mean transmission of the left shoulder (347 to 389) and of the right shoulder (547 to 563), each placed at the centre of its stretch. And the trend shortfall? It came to 0.015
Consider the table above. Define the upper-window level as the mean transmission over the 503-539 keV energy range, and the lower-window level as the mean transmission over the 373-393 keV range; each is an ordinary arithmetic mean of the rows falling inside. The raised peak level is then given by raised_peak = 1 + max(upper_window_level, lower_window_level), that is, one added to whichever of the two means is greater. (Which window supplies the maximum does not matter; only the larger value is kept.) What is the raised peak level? 4.85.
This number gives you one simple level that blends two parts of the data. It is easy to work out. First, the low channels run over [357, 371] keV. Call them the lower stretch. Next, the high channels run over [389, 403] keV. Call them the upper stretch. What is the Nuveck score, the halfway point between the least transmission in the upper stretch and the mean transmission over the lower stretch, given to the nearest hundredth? 3.75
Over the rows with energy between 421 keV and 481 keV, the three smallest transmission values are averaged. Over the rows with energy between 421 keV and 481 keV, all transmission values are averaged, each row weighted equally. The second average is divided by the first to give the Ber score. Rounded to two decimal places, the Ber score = 1.03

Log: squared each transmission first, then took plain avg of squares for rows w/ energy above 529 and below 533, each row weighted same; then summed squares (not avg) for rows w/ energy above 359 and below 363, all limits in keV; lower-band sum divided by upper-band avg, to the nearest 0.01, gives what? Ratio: 5.05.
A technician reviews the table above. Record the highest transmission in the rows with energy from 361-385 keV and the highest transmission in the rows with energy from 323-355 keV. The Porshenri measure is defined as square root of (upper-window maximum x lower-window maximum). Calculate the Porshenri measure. 4.06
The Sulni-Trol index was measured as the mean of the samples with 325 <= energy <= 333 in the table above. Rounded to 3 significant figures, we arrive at 3.94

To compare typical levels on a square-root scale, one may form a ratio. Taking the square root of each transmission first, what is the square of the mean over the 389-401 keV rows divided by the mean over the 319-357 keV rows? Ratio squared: 1.04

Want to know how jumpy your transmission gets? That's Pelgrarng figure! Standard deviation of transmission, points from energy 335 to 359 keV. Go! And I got 0.11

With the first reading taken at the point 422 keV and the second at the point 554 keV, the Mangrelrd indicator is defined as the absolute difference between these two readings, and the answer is 0.3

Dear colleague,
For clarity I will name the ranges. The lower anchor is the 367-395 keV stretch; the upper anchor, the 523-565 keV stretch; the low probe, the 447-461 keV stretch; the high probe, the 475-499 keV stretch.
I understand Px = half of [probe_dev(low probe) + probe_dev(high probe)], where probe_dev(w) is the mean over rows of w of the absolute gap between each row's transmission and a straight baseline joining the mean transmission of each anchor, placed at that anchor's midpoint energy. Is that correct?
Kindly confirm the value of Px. 0.65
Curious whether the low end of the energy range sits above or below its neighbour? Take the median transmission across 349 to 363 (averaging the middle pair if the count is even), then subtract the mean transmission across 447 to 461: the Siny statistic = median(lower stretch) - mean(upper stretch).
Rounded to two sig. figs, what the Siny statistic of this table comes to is -0.32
